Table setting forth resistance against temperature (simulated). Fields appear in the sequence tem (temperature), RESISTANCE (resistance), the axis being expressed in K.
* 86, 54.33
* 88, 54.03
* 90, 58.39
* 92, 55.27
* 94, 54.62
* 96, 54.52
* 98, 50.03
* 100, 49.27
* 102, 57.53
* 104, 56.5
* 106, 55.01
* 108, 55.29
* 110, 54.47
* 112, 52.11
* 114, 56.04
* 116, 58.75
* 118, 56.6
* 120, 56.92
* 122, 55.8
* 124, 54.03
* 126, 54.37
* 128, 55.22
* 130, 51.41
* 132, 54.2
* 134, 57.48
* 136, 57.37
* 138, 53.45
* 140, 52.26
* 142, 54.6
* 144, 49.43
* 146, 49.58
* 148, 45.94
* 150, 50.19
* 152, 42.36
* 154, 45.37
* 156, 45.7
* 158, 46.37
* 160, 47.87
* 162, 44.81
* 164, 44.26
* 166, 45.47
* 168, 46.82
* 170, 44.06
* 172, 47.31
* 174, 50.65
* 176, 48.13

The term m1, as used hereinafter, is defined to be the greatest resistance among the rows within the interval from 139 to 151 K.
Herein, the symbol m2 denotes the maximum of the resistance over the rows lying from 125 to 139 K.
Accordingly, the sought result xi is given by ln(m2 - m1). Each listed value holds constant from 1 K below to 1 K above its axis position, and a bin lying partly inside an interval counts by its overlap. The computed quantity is 1.1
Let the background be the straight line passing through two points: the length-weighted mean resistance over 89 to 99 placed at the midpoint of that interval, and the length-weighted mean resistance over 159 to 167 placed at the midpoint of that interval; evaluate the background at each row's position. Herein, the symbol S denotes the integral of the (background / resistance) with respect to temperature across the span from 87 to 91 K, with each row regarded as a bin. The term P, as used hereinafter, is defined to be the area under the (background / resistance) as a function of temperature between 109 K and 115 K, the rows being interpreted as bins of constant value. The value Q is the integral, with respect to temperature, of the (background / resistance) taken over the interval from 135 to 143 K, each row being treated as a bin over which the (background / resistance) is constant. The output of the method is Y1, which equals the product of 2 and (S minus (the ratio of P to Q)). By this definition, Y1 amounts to 6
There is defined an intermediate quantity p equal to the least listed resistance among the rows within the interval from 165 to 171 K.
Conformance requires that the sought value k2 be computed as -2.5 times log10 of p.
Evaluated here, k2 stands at -4.11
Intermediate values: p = 44.06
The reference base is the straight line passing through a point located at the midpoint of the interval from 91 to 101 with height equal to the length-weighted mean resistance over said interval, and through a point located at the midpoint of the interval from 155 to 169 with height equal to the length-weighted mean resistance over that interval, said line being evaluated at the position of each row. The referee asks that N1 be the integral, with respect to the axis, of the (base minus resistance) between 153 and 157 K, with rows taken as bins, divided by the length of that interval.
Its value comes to 1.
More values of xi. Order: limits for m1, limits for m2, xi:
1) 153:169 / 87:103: 2.4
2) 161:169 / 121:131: 2.2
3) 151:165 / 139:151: 1.9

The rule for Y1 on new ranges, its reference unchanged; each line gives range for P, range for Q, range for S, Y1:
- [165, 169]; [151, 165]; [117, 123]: 10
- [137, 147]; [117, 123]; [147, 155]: 13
